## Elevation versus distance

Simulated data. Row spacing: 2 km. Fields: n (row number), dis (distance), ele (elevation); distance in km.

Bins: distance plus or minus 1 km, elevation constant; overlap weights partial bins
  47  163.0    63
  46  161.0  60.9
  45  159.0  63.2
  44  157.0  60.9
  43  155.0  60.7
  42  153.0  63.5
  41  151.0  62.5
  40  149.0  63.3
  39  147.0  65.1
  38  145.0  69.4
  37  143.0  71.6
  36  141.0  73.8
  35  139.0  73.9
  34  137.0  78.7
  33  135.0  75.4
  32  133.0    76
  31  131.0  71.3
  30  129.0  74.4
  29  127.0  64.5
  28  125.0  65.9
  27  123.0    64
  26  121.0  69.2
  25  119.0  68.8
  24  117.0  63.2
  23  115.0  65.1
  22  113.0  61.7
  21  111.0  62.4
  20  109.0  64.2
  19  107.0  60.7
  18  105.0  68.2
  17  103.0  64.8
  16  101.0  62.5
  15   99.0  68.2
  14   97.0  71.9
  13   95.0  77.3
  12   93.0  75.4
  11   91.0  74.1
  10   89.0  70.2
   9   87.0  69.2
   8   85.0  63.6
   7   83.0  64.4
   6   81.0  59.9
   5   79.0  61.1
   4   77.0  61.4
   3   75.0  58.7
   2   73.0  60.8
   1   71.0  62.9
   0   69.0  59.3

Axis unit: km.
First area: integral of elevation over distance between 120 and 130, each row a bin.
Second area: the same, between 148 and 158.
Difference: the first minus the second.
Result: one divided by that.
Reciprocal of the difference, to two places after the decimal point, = 0.02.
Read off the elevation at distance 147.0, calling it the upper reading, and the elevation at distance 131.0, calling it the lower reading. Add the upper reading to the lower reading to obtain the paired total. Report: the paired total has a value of 136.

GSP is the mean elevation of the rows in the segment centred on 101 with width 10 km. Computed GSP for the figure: 67.1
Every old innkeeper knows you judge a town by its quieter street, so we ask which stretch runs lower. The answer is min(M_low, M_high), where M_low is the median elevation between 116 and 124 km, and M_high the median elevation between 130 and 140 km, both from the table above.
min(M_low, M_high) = 66.4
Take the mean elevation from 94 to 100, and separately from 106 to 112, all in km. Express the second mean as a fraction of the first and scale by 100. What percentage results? 86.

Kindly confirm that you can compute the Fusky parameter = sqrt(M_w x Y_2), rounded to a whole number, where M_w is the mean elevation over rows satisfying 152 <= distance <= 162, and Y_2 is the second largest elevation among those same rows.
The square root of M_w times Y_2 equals 63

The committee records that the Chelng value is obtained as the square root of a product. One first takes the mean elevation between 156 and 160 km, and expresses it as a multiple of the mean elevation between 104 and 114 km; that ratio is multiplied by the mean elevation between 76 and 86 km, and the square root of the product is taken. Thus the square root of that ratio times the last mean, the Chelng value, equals 7.79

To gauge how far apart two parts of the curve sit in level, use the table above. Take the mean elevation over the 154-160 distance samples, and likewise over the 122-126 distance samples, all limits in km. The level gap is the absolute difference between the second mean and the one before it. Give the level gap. 3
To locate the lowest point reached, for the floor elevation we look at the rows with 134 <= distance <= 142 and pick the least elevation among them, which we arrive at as 73.8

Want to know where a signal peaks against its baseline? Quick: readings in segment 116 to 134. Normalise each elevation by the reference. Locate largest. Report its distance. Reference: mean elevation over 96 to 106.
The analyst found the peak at 133.0 km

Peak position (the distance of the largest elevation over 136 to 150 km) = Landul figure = 137.0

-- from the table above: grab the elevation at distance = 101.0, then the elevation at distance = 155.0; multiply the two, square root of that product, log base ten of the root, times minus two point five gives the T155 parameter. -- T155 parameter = -4.47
